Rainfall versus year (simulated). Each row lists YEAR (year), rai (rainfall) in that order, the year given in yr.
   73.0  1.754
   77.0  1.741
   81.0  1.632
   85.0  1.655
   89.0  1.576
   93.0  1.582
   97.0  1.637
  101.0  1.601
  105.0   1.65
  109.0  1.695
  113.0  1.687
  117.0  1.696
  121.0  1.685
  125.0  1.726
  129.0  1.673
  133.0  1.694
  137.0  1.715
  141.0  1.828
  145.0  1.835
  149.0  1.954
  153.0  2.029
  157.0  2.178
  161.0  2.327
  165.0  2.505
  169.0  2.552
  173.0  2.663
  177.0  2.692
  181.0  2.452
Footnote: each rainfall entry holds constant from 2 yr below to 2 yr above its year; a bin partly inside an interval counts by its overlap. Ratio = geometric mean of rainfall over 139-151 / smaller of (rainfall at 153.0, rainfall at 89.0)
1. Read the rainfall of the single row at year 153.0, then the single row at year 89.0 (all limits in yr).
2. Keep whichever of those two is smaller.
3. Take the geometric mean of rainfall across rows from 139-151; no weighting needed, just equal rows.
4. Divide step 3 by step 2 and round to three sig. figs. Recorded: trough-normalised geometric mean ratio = 1.19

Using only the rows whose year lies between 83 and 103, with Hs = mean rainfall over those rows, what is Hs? 1.61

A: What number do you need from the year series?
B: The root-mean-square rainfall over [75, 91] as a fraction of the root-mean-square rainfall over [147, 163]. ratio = 0.78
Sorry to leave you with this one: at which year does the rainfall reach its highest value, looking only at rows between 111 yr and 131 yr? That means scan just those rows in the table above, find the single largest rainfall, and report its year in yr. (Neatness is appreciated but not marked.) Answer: 125.0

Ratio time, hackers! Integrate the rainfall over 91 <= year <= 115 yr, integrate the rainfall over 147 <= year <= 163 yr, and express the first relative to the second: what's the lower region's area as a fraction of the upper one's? 1.2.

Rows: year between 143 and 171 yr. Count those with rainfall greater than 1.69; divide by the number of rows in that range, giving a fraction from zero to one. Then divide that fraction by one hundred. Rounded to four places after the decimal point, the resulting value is 0.0100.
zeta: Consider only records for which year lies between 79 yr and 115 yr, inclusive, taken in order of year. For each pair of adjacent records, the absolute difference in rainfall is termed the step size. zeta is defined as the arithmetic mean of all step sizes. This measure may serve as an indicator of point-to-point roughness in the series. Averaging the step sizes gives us 0.04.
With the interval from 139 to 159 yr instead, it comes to 0.09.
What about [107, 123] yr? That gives 0.01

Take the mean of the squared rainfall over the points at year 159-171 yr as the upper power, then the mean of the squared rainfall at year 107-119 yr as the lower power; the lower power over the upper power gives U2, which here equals 0.47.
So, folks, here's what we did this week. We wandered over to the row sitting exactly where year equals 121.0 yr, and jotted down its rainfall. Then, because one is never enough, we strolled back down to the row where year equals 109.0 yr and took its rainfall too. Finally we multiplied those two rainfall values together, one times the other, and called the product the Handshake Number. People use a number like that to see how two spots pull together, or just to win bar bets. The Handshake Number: 2.86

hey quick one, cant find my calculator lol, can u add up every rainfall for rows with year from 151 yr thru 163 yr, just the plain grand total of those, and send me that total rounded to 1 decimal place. 6.5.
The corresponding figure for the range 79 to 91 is 4.9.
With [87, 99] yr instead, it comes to 4.8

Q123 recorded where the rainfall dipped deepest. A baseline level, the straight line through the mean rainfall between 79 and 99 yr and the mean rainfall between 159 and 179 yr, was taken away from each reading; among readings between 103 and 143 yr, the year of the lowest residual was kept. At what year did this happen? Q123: 137.0 yr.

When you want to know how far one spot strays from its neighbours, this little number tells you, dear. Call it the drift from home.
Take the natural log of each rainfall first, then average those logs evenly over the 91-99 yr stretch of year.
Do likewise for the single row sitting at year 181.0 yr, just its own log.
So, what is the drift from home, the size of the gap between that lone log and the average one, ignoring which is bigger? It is 0.42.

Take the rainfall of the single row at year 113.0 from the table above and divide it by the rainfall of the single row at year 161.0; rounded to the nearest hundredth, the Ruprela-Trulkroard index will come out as 0.72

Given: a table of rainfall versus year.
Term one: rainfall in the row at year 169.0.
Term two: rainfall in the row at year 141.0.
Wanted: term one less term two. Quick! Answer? 0.7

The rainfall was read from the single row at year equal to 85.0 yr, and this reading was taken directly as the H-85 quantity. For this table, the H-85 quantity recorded 1.655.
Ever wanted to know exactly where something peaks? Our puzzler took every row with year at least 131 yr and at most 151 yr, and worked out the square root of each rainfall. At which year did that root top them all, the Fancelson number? 149.0 yr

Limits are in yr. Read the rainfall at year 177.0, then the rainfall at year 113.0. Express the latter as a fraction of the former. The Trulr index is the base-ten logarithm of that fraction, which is -0.20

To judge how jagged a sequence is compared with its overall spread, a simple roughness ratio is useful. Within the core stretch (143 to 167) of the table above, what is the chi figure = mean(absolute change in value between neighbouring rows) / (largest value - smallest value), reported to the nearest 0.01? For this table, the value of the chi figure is 0.20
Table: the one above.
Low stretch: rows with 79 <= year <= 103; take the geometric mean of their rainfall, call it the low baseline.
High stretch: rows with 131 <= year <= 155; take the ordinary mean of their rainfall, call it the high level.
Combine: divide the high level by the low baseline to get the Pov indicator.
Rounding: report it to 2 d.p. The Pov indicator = 1.14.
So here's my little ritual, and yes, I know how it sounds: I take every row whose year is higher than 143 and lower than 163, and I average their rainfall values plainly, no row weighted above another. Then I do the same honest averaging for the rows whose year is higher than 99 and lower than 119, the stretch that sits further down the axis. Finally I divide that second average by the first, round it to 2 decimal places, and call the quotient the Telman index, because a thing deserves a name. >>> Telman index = 0.81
